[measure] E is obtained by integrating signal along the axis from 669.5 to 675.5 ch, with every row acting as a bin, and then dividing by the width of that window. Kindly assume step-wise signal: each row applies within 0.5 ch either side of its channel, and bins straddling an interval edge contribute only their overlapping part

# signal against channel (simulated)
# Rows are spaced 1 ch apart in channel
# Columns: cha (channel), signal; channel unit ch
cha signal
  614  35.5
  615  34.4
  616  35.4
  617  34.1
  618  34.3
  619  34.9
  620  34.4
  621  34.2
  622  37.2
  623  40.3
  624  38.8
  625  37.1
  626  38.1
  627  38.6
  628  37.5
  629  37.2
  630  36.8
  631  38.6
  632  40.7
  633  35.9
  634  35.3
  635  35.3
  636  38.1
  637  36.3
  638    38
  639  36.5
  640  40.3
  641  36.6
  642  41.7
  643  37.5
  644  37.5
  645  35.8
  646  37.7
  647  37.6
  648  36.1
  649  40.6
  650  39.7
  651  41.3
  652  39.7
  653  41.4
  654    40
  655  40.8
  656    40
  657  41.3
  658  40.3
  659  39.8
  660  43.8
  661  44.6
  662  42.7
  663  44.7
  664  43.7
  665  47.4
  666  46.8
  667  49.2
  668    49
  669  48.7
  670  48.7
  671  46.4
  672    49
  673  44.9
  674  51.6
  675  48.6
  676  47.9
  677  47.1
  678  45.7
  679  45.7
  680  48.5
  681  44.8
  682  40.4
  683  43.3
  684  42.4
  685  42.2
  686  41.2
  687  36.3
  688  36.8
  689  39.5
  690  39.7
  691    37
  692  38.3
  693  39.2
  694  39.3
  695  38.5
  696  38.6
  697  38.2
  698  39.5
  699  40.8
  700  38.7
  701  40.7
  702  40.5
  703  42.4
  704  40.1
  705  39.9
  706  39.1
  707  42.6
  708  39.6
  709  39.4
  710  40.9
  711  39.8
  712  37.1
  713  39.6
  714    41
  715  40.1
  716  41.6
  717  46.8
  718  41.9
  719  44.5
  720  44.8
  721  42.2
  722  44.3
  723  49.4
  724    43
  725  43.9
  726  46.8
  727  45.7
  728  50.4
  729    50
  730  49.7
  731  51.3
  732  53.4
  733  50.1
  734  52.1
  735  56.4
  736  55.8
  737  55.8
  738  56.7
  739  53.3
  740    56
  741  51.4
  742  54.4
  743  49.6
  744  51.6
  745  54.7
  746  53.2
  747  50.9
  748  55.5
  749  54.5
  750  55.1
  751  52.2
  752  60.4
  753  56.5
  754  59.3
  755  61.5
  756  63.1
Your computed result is 48.2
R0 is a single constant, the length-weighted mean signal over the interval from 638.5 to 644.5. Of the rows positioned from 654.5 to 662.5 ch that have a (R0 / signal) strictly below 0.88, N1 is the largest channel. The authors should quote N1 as 661 ch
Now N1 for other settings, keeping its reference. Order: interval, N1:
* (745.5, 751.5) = 751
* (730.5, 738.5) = 738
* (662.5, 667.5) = 667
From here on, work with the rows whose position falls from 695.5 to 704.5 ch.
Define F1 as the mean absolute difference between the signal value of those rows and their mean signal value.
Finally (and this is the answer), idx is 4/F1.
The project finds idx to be 3.8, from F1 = 1.1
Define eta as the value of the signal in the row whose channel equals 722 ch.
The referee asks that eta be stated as 44.3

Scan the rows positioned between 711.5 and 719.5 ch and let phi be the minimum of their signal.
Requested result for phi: 37.1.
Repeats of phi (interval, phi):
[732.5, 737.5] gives 50.1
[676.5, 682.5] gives 40.4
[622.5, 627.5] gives 37.1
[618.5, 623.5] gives 34.2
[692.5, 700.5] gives 38.2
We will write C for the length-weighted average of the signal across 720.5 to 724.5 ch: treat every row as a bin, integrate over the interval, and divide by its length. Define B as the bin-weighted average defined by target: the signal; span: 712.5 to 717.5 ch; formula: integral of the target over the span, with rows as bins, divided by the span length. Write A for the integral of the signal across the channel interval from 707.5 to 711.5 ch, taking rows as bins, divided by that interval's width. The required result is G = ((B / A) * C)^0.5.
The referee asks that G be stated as 6.84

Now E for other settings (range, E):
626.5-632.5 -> 38.2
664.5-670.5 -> 48.3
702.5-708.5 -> 40.6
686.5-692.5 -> 37.9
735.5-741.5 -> 54.8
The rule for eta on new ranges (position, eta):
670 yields 48.7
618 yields 34.3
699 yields 40.8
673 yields 44.9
